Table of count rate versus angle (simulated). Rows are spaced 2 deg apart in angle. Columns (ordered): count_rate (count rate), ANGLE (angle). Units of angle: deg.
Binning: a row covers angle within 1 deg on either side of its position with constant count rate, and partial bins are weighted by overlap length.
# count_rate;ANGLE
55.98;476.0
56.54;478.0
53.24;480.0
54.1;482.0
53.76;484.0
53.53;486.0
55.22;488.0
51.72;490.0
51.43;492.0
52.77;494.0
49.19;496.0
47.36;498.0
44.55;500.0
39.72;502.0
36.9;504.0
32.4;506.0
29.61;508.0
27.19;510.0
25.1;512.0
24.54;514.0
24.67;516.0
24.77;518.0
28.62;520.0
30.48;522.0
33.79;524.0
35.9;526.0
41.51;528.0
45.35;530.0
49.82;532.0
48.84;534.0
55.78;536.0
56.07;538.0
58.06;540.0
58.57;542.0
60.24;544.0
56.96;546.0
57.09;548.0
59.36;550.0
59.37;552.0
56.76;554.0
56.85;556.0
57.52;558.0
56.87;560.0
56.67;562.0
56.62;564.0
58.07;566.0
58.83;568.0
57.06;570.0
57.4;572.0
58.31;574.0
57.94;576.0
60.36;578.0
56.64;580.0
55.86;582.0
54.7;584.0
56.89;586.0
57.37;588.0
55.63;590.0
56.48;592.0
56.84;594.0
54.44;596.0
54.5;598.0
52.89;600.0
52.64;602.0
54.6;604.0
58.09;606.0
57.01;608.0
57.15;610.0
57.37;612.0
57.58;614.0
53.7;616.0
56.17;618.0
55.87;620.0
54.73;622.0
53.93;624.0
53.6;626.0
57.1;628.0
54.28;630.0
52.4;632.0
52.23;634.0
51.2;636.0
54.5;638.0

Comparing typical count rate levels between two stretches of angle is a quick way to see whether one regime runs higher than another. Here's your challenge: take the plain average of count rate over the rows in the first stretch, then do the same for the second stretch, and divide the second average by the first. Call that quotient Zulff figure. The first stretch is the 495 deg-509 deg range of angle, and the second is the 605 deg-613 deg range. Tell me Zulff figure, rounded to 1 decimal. 1.4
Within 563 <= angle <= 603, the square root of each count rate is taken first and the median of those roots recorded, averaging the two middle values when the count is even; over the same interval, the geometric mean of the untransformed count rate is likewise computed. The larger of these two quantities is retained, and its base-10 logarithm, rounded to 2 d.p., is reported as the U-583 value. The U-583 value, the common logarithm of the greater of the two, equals 1.75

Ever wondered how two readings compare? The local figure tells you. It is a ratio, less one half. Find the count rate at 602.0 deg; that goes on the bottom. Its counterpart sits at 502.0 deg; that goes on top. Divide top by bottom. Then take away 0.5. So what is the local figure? 0.3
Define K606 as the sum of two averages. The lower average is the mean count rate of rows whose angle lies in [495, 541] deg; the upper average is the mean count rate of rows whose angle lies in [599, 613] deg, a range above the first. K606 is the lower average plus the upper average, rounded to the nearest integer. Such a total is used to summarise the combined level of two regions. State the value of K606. 94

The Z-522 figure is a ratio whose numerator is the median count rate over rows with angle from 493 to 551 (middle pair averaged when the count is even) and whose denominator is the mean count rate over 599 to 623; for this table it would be 0.80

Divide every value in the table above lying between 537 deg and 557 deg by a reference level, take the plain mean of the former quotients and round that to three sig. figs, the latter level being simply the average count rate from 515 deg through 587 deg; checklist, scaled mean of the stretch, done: 1.12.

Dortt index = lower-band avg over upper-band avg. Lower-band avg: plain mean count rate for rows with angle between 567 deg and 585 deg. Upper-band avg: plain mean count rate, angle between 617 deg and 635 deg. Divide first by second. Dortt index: 1.05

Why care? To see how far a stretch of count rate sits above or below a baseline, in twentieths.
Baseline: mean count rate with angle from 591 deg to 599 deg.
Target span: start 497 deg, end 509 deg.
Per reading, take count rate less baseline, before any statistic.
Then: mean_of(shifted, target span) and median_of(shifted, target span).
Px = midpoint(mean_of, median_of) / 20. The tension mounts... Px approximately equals -0.86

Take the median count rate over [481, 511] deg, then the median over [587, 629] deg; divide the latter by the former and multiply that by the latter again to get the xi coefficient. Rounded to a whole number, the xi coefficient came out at 63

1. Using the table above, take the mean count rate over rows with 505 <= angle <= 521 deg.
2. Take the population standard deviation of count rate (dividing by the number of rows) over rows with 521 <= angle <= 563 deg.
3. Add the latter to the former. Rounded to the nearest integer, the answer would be 36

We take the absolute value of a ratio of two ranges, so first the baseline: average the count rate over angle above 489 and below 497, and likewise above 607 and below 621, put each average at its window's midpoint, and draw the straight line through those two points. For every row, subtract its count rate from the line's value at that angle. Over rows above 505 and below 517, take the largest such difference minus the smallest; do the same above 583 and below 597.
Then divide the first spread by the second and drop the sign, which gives 2.5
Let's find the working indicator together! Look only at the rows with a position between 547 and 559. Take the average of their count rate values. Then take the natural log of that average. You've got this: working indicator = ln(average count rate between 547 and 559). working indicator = 4.06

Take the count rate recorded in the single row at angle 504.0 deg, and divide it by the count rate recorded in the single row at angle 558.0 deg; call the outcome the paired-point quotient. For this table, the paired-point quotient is 0.64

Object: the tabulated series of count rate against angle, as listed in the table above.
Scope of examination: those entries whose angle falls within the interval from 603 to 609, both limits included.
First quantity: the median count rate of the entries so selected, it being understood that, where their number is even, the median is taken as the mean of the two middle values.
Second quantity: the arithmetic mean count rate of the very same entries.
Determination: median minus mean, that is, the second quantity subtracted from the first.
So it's 0.44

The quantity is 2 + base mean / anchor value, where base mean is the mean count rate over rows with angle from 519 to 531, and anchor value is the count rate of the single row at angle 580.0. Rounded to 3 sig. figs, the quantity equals 2.63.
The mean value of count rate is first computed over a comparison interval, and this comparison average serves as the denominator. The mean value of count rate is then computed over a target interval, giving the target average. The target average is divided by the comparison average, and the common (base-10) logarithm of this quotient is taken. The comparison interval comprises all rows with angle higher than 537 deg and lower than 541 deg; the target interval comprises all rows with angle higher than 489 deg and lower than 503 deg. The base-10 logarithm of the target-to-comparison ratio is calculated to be -0.074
